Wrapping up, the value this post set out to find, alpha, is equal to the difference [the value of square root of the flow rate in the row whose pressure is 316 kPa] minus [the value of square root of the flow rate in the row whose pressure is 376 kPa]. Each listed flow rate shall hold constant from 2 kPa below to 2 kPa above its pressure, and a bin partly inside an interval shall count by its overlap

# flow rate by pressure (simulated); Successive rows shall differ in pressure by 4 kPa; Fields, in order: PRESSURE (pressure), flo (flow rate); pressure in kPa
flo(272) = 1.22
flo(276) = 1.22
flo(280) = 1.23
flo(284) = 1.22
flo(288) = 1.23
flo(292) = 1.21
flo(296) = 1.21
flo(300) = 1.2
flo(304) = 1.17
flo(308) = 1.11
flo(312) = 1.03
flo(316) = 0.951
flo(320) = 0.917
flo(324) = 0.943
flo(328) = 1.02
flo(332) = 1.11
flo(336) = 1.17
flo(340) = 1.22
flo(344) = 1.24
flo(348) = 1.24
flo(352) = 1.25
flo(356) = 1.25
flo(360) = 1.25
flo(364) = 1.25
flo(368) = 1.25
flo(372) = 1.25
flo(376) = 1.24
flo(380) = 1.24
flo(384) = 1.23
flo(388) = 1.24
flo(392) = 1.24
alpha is -0.138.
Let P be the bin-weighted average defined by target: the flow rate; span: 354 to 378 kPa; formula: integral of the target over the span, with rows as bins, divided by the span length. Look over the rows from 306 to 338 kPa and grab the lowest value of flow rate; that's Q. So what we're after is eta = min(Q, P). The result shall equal 0.92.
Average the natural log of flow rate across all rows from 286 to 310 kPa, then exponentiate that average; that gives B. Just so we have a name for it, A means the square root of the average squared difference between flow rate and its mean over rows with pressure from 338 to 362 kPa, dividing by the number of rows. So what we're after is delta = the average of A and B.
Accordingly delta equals 0.60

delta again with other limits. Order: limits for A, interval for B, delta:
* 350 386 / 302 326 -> 0.51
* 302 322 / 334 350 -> 0.66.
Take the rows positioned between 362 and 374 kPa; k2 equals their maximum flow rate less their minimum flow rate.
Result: 0.00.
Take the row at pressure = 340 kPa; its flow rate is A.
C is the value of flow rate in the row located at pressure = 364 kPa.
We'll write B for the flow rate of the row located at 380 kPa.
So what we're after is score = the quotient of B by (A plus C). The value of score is 0.502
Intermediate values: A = 1.22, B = 1.24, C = 1.25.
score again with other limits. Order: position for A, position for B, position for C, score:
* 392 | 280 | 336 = 0.510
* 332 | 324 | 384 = 0.403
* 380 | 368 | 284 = 0.508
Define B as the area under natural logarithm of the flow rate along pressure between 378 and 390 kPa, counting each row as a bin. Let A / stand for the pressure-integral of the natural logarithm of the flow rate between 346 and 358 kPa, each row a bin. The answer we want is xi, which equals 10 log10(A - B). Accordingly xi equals -10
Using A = 2.646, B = 2.5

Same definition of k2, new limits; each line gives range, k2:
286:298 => 0.02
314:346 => 0.32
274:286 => 0.01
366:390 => 0.02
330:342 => 0.11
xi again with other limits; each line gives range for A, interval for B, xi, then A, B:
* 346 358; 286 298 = -5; 2.646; 2.4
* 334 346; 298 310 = -3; 2.284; 1.8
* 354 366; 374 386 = -9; 2.678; 2.5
